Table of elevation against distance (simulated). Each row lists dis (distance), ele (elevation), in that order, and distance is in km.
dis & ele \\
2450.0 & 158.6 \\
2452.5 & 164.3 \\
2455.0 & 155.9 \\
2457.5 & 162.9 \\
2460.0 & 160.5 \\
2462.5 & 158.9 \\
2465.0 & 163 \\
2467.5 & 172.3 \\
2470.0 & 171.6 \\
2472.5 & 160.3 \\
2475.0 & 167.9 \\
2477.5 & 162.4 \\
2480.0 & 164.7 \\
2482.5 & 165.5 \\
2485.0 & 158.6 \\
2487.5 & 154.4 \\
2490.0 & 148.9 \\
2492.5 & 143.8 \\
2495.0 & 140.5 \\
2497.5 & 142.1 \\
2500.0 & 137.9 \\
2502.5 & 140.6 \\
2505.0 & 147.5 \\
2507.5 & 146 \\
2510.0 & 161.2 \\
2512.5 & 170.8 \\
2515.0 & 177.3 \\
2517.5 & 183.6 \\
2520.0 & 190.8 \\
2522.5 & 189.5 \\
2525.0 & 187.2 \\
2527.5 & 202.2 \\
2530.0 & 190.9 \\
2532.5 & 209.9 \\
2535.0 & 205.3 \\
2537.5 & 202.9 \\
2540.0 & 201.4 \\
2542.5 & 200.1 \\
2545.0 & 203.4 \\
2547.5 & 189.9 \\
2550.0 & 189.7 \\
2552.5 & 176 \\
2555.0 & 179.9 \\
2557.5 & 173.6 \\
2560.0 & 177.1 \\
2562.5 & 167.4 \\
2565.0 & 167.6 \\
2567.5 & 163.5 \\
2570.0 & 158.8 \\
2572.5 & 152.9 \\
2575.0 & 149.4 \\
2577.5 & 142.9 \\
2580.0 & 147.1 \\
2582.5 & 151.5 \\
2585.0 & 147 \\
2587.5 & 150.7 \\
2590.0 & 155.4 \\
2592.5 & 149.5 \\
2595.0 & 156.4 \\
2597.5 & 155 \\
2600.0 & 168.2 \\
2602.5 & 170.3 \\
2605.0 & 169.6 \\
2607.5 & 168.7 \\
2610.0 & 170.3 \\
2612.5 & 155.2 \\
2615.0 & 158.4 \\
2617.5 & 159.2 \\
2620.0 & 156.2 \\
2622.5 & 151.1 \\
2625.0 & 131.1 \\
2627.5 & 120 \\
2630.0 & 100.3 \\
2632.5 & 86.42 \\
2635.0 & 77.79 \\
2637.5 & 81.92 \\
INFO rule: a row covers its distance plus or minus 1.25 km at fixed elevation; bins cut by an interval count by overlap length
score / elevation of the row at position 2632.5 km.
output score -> 86.42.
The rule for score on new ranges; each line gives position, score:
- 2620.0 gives 156.2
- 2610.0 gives 170.3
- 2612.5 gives 155.2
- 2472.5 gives 160.3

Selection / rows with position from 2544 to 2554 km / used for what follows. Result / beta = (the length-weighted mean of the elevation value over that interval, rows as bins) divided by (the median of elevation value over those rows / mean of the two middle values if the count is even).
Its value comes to 1.00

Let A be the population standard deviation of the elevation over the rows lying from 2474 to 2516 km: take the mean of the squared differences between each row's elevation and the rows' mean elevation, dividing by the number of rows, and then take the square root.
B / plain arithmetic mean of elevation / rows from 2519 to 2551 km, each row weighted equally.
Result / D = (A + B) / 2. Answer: 105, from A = 11.9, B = 197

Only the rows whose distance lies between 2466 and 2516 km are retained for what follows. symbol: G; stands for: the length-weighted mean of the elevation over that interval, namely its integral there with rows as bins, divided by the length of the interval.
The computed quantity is 157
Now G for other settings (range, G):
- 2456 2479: 164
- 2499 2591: 173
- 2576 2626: 156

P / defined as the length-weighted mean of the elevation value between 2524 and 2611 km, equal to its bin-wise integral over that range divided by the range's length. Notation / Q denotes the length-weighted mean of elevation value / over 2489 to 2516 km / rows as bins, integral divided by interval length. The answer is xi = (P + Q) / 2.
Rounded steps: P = 173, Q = 150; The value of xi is 162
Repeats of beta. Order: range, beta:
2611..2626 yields 0.98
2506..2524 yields 0.98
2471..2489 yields 1.00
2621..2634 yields 0.98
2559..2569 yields 1.01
